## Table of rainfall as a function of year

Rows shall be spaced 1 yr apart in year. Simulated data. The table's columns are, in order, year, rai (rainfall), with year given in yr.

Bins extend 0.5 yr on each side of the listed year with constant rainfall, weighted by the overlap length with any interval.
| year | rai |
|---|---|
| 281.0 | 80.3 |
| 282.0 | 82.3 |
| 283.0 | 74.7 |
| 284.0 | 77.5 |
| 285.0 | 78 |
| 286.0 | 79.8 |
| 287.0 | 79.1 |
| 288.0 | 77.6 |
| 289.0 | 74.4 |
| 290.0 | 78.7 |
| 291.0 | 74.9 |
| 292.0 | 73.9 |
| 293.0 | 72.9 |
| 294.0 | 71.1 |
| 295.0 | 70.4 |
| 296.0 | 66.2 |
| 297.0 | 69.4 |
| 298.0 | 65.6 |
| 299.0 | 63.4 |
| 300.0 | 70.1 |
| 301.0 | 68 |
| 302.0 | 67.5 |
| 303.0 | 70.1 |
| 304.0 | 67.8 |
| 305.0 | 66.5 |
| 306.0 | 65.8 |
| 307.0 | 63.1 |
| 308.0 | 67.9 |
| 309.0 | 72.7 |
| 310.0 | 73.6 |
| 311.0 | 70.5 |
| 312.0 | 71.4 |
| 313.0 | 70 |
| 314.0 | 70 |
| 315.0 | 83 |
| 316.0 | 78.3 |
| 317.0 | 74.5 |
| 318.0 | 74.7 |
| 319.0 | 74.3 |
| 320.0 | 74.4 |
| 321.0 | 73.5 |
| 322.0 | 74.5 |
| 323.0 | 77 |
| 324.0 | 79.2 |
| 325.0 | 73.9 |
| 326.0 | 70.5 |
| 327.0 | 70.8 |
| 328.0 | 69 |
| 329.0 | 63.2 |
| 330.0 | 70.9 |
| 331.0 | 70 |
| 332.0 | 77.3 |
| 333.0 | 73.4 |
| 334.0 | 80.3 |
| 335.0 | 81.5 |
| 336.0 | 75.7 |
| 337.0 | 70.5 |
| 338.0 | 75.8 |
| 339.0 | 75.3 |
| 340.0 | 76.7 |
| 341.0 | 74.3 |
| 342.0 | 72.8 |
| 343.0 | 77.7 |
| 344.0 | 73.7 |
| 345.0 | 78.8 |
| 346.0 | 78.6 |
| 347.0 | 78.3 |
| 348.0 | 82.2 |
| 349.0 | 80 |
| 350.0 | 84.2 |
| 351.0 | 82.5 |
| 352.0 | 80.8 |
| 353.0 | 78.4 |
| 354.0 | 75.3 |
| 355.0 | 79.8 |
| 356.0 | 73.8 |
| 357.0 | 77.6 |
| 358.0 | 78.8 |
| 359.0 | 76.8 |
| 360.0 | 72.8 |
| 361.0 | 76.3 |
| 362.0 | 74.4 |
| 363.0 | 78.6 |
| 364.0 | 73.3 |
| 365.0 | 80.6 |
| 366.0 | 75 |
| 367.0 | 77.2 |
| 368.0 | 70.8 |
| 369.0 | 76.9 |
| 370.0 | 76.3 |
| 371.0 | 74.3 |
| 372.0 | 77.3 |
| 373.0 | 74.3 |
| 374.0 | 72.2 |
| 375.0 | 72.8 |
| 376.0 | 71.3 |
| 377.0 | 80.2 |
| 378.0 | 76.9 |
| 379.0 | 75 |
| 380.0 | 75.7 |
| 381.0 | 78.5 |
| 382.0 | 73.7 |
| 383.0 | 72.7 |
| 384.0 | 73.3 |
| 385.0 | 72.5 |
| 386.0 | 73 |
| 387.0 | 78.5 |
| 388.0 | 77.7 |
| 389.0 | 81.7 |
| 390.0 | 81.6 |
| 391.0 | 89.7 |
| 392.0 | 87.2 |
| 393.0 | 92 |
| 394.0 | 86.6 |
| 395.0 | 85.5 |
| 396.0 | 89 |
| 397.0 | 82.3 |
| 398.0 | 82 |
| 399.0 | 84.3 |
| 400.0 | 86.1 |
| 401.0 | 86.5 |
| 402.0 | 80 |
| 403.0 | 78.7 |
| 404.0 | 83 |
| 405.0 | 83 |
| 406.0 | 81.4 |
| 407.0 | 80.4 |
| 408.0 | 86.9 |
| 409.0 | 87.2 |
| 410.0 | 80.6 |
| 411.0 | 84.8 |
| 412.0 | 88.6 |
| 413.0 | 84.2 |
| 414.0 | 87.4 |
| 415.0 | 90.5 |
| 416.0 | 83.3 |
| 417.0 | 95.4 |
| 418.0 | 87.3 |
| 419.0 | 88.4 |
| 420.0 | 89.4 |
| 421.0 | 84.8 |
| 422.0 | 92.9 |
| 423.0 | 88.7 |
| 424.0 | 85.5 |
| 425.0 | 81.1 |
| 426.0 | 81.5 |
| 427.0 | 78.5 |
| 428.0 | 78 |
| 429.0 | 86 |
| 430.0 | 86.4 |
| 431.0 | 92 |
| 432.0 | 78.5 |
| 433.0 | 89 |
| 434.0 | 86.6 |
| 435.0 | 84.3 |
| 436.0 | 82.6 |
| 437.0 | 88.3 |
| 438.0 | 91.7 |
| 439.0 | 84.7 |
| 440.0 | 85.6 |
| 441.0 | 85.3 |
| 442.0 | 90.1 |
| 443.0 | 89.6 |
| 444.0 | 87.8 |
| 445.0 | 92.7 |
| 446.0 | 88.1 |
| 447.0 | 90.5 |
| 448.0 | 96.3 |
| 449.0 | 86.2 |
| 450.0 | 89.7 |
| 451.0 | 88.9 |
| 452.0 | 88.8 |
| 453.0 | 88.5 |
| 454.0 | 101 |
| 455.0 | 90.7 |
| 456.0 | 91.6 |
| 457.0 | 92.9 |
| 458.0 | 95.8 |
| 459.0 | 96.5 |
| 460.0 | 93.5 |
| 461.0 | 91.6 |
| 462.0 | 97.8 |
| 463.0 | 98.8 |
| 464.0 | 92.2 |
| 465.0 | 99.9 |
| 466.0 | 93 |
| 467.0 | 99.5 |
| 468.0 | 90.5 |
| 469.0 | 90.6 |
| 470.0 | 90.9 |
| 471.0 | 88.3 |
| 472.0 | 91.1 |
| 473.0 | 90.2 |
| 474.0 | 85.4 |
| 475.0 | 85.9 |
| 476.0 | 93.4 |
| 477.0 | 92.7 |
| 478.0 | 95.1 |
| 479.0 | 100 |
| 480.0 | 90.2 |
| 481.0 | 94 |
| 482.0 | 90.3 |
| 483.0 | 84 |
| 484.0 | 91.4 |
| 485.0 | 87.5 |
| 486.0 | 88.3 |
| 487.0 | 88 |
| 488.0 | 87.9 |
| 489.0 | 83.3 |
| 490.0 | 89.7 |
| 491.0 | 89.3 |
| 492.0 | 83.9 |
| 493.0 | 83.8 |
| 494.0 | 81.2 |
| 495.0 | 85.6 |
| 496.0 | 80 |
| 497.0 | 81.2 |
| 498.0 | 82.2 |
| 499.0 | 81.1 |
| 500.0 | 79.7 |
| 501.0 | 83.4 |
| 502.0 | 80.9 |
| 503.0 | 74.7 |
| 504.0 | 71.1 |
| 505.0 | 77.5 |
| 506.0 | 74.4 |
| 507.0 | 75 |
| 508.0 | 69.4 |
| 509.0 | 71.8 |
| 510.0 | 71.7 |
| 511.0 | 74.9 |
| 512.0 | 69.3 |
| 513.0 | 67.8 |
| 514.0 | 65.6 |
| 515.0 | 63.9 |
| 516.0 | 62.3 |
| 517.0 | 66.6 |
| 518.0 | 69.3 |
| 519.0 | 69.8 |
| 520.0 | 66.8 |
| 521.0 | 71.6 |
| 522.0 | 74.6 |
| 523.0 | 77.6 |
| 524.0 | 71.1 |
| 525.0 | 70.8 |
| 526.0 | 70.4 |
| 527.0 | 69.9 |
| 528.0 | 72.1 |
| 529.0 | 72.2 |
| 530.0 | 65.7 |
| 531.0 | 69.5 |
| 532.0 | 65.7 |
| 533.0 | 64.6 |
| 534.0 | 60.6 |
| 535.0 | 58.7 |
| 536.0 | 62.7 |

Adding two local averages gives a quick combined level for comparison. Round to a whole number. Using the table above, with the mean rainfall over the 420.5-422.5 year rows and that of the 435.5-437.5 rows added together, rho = 174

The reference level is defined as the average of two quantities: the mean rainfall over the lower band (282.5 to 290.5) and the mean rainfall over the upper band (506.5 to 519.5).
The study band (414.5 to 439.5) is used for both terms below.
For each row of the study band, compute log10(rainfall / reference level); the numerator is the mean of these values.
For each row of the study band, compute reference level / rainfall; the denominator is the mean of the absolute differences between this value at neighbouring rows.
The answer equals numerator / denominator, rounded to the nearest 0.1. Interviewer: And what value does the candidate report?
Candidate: 1.5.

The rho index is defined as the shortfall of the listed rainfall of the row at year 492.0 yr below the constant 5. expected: -79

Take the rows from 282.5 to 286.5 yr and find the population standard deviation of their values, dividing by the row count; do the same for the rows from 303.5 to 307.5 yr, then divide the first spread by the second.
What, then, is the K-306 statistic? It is 1.07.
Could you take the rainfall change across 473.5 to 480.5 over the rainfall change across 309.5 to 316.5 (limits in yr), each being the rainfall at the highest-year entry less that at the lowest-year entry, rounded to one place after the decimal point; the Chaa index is 1.0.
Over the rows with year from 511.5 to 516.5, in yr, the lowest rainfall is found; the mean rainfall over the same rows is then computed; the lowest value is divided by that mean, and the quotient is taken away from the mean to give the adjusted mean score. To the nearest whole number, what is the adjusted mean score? 65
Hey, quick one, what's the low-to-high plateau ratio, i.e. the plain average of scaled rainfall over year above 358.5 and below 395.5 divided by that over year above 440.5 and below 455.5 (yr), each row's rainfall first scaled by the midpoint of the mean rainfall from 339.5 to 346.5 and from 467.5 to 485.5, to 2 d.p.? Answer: 0.86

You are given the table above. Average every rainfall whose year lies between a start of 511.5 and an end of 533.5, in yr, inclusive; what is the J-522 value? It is 69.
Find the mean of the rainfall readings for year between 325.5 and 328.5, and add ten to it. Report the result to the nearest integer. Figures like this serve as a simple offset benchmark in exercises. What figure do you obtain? 80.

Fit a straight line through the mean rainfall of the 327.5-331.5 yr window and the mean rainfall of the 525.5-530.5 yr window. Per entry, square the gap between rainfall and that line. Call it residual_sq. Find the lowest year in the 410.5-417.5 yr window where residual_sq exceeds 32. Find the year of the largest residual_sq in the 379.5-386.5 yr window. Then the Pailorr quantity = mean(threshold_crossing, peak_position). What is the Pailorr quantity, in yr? 396.0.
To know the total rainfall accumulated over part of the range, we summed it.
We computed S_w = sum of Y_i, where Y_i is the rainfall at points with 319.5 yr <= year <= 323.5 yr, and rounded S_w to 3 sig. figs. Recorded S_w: 299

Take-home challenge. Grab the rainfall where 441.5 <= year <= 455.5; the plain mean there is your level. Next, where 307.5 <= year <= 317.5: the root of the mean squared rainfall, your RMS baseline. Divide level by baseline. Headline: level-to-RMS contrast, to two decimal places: 1.24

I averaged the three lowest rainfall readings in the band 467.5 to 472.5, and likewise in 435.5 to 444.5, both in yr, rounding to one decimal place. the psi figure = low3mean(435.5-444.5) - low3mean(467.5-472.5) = -5.6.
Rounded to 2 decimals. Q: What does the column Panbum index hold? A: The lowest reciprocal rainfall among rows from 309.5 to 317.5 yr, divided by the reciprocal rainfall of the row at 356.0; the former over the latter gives 0.89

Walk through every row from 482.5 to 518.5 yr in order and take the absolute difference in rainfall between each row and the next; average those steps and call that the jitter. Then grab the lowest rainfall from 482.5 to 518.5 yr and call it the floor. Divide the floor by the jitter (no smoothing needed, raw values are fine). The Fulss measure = 21.0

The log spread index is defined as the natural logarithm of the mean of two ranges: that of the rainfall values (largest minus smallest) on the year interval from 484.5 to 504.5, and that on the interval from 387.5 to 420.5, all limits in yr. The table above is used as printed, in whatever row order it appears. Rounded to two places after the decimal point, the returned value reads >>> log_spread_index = 2.90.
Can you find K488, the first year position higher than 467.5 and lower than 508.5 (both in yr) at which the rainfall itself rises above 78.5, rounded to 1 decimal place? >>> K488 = 468.0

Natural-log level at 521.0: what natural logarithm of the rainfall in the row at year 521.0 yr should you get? 4.27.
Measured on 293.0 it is 4.29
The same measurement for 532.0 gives 4.19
